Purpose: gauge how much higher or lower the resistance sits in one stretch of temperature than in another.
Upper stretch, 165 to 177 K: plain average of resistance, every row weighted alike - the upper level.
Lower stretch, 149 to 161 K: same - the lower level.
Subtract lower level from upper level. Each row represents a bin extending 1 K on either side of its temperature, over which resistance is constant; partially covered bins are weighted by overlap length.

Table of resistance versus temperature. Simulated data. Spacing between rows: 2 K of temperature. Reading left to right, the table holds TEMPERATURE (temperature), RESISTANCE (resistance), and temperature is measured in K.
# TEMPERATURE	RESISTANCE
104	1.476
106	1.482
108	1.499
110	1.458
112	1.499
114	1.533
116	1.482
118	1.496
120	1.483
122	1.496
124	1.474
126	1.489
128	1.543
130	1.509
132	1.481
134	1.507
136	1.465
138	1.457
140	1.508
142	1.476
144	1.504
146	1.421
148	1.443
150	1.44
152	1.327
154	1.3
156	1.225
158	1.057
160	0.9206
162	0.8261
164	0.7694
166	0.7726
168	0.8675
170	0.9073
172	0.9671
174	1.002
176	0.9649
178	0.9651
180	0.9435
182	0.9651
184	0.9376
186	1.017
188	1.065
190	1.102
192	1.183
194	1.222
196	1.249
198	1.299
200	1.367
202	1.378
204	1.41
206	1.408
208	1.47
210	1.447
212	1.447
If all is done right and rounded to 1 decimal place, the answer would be -0.3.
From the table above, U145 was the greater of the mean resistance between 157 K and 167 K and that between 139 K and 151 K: 1.465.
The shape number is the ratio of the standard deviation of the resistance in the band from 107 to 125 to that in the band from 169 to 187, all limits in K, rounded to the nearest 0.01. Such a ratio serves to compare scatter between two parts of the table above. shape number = 0.63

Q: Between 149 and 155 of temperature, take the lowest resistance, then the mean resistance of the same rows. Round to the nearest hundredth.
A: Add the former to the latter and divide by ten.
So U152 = 0.27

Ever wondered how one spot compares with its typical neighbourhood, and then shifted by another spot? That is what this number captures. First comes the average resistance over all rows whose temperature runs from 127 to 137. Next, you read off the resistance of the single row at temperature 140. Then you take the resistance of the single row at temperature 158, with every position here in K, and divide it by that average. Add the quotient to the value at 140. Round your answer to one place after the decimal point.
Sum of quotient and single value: 2.2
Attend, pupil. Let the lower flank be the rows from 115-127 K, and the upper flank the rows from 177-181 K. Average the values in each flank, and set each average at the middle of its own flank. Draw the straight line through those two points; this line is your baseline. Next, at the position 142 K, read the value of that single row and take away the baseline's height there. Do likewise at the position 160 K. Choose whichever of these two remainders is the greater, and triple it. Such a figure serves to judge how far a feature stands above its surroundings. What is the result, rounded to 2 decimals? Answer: 0.55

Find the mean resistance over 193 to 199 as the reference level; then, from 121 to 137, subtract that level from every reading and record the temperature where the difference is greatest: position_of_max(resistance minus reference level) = 128 K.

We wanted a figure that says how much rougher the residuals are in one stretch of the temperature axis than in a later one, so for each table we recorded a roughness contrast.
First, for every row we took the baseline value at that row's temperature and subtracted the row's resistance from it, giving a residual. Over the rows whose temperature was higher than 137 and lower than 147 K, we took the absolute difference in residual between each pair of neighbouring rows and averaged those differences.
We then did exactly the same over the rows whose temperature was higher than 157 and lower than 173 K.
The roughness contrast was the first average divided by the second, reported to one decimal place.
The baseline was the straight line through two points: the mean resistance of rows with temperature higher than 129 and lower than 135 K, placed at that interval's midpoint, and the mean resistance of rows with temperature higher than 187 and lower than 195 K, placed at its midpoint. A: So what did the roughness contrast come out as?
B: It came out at 0.7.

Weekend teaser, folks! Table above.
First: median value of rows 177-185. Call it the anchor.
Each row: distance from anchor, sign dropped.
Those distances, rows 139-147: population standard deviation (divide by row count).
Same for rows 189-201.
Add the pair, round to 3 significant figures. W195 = 0.119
